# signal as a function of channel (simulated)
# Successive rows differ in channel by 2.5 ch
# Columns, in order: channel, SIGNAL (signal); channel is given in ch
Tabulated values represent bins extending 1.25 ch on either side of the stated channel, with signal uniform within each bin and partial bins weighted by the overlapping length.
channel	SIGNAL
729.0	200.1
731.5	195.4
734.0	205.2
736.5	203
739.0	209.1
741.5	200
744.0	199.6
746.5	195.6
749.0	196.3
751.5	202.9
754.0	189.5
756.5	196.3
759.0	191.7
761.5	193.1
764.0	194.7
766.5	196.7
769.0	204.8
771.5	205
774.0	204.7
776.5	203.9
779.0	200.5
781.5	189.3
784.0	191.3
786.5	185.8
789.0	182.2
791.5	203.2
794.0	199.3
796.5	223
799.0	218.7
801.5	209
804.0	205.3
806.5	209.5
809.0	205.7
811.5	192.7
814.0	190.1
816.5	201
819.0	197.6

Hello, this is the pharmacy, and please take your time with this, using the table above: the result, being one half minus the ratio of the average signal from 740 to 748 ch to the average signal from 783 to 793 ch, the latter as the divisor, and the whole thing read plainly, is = -0.54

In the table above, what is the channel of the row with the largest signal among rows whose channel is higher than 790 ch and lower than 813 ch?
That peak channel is 796.5 ch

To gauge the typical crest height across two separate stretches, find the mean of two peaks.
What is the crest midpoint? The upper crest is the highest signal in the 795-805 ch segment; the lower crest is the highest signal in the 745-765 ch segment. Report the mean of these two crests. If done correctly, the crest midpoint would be 213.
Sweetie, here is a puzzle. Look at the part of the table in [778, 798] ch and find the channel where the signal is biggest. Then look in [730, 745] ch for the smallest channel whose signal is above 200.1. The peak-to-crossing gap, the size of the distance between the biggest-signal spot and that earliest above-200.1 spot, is 62.5 ch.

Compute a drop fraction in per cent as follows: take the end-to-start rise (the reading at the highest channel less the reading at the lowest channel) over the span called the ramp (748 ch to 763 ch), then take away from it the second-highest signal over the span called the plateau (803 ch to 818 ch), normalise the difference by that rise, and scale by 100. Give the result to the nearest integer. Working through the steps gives 6528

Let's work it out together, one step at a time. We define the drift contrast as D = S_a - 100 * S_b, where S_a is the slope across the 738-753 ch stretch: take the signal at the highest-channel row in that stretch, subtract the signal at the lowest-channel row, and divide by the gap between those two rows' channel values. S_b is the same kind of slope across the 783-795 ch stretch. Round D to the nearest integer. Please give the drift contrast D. -80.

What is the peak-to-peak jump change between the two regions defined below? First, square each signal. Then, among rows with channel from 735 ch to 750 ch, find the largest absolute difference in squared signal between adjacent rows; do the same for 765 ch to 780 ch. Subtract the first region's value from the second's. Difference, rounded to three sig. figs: -471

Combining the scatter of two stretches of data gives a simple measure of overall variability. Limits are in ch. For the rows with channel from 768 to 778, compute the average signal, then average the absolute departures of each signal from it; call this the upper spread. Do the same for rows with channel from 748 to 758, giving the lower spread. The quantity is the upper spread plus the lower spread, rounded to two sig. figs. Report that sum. 3.7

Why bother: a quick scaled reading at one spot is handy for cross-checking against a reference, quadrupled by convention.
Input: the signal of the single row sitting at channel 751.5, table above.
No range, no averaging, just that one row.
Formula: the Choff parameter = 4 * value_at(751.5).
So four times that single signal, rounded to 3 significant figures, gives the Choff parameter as 812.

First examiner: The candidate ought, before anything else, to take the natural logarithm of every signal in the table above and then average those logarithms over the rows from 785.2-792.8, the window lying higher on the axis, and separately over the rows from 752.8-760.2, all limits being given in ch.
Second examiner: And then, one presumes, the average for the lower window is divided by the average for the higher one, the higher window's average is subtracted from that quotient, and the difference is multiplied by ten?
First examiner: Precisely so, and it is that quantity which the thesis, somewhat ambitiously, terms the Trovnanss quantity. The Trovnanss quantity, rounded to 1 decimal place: -42.5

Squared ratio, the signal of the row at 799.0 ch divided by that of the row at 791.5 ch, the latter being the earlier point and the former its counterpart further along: 1.16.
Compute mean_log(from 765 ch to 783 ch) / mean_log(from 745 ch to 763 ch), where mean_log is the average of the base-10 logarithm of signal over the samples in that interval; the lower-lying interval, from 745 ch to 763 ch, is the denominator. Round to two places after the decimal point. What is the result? 1.01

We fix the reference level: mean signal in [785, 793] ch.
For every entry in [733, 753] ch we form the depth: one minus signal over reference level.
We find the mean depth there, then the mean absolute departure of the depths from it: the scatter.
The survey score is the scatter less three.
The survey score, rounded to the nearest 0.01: -2.98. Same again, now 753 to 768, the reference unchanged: -2.99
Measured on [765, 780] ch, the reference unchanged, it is -2.99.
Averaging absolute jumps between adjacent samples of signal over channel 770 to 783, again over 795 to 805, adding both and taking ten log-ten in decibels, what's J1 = 9.9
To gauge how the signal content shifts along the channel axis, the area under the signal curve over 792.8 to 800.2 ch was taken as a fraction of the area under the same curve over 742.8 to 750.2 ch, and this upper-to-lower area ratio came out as 1.08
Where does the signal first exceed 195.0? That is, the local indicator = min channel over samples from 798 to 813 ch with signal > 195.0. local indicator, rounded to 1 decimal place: 799.0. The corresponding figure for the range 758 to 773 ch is 766.5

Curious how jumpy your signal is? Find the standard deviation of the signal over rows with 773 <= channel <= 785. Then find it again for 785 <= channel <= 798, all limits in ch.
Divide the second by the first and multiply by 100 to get 225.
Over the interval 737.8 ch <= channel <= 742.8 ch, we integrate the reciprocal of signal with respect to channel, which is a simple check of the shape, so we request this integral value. 0.0245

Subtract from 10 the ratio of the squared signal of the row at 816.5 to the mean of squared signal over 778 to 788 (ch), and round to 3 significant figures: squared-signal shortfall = 8.90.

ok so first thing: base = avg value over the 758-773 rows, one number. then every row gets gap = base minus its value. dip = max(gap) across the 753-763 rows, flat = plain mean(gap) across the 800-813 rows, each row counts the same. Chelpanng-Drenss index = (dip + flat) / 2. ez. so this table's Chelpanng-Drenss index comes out 1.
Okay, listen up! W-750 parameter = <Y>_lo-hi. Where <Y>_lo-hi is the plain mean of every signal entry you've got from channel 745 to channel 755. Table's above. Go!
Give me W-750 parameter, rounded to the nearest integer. 196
